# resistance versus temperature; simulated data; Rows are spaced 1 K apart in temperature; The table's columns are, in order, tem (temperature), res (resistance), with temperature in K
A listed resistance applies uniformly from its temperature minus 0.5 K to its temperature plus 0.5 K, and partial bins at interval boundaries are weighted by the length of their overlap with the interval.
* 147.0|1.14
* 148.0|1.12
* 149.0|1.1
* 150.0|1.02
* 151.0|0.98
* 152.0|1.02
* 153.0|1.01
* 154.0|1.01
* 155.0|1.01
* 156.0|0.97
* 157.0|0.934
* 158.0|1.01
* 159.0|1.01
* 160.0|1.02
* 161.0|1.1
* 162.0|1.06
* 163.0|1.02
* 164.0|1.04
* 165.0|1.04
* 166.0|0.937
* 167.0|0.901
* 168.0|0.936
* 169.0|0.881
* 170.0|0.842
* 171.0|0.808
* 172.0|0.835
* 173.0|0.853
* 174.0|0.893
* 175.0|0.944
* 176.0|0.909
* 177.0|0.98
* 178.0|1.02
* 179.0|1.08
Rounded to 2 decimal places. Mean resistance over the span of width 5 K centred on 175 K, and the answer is 0.92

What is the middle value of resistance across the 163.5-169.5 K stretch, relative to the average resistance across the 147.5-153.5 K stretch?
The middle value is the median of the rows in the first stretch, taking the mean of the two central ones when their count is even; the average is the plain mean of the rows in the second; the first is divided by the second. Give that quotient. 0.90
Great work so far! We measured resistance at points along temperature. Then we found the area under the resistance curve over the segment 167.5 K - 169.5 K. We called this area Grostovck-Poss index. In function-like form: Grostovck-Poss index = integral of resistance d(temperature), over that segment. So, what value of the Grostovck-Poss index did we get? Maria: 1.8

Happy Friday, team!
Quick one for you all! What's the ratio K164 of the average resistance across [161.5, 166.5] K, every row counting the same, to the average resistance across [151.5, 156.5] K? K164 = 1.02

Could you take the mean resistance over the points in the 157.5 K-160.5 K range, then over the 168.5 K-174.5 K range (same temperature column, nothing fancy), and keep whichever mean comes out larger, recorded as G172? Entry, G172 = 1.01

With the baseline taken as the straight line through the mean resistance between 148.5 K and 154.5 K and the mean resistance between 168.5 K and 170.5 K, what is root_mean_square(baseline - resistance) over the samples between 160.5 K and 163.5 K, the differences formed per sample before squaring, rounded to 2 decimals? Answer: 0.13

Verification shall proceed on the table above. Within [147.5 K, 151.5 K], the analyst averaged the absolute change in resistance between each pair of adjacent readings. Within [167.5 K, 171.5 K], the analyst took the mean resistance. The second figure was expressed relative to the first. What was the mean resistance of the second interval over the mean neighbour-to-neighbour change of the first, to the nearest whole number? 19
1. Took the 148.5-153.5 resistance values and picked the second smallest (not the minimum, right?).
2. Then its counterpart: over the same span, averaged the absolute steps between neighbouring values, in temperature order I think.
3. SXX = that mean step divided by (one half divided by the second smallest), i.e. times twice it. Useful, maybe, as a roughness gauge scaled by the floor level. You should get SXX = 0.086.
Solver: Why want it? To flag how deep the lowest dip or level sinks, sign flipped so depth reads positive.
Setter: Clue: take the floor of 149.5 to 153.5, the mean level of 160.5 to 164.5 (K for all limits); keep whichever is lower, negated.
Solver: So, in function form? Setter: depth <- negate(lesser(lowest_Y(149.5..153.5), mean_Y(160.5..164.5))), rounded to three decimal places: -0.980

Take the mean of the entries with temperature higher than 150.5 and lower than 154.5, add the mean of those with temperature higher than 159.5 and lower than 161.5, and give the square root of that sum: 1.44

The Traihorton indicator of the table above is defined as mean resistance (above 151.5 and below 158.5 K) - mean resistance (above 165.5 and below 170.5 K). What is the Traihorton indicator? 0.095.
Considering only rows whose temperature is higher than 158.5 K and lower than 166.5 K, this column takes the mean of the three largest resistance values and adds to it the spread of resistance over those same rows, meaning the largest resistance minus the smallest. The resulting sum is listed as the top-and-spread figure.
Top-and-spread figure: 1.23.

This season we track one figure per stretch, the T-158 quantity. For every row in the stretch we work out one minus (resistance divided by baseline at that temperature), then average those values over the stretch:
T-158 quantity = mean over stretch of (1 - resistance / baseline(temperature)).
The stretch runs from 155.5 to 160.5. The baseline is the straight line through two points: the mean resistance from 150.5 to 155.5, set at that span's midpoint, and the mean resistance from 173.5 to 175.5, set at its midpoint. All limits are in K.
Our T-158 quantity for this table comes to 0.00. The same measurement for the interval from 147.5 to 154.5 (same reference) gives -0.02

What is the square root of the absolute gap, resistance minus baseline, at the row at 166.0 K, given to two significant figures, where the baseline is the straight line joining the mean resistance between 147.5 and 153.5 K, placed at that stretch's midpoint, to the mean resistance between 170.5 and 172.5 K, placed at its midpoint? 0.24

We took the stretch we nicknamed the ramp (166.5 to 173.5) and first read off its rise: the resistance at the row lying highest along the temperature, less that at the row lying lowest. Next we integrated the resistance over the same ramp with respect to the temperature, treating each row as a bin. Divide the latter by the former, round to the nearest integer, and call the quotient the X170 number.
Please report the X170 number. -126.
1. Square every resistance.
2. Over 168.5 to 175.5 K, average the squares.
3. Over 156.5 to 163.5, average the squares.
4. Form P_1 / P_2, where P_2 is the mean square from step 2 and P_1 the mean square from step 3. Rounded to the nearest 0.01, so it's 1.40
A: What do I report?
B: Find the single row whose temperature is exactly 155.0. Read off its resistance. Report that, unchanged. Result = 1.01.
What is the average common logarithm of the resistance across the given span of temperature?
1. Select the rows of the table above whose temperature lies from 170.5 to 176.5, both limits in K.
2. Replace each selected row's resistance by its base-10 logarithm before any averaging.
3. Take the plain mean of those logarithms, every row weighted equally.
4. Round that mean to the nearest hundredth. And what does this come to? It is -0.06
